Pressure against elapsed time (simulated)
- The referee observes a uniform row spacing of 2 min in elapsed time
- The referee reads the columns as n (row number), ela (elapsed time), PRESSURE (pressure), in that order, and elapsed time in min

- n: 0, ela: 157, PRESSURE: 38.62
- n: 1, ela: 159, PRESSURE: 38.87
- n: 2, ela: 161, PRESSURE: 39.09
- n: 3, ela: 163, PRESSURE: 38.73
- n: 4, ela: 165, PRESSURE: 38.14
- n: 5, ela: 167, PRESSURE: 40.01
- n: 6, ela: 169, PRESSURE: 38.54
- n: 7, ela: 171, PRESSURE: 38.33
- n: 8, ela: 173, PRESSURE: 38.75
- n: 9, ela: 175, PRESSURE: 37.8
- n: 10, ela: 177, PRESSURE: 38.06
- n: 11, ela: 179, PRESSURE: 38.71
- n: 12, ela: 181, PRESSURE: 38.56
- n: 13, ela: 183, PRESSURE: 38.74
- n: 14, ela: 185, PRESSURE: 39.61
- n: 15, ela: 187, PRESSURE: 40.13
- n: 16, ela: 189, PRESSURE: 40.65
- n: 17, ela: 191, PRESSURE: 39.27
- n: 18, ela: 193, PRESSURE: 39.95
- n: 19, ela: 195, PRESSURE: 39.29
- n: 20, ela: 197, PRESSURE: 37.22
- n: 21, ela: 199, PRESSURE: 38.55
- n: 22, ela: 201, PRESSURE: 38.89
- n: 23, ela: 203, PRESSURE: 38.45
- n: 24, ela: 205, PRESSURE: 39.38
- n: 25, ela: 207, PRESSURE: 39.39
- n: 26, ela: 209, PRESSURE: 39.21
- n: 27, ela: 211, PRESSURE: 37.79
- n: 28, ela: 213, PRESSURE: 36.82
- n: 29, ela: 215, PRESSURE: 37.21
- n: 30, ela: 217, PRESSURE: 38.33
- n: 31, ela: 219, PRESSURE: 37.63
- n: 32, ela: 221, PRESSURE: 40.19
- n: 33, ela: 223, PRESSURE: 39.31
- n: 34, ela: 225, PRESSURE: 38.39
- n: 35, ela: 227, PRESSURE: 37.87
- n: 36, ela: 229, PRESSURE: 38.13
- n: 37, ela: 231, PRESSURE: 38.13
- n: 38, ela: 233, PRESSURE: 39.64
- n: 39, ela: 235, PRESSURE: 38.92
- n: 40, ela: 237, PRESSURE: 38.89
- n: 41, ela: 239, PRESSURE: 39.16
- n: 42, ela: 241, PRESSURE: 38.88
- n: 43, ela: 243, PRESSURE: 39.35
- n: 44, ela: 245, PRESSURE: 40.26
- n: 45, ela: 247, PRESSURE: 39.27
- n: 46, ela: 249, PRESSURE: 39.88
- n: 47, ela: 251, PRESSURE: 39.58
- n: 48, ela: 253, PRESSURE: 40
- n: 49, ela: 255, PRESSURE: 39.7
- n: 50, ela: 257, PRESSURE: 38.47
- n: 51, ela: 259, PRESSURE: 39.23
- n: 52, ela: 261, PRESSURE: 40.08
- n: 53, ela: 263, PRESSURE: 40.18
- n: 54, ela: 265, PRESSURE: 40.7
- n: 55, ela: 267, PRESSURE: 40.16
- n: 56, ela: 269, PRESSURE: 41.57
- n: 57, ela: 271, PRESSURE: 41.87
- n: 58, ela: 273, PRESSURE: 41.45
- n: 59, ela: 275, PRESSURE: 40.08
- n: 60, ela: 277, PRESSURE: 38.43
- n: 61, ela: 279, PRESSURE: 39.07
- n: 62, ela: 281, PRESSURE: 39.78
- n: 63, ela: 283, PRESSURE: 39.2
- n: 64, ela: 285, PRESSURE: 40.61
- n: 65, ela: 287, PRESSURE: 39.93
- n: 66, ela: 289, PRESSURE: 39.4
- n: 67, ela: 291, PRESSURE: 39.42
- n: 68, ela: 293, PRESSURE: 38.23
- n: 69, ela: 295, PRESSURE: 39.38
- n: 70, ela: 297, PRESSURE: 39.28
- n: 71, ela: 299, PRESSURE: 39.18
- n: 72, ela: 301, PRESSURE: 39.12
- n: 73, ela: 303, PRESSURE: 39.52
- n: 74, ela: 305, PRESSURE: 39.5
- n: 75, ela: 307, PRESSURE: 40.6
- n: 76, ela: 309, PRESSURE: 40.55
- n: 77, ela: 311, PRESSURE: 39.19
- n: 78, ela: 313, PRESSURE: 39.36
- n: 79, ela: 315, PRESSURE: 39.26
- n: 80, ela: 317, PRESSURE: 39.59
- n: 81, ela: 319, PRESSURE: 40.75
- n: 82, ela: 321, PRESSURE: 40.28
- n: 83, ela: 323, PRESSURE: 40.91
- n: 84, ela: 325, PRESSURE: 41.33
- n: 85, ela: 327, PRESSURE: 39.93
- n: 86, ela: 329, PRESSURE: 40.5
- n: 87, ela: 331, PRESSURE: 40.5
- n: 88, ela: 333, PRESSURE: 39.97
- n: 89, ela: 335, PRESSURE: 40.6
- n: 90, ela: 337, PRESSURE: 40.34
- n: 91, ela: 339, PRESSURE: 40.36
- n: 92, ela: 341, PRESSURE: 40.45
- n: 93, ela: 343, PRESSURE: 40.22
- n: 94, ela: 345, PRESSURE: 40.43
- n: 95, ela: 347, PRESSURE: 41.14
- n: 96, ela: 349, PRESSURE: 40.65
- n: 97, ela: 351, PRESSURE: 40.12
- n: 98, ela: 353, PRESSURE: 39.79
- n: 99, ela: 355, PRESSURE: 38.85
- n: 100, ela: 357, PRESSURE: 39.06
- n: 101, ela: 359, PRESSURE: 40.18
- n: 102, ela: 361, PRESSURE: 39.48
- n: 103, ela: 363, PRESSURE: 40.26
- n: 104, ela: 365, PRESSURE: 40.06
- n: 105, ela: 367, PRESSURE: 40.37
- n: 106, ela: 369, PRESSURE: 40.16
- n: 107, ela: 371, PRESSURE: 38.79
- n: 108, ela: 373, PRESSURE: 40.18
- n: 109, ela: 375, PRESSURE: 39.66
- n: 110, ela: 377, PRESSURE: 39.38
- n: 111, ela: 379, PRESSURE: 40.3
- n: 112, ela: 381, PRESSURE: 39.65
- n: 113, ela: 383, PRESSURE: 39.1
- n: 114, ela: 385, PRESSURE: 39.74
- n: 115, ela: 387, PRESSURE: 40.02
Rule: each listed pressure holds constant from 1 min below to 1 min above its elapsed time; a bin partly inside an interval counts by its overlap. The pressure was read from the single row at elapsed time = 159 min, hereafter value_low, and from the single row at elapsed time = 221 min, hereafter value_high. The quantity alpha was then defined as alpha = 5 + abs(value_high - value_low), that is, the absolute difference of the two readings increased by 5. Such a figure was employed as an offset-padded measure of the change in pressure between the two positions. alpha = 6.32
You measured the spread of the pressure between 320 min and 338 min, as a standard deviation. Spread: 0.4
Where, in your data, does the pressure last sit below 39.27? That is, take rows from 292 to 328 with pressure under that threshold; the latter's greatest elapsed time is 315 min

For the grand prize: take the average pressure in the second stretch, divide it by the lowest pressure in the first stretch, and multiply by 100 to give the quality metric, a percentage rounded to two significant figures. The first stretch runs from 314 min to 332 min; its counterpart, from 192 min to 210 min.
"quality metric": 99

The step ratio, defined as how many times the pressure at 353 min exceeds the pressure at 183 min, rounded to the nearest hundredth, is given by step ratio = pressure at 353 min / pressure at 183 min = 1.03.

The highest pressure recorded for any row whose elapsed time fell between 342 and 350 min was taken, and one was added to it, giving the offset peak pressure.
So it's 42.1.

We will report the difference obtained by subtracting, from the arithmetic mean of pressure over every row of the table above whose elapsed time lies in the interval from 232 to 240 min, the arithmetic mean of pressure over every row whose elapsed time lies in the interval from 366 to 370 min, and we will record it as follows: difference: -1.11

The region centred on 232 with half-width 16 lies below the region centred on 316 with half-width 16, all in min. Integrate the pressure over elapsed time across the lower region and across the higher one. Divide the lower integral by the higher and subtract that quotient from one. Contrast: 0.029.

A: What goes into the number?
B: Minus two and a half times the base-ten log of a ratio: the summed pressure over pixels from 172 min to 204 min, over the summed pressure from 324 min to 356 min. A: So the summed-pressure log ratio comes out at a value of 0.04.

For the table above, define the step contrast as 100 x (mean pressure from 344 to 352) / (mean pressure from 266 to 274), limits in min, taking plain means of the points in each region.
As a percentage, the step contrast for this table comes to 98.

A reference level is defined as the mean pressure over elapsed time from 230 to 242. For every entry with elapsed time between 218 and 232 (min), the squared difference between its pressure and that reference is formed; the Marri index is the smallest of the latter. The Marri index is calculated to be 0.139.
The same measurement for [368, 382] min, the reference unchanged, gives 0.022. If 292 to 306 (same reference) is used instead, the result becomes 0.034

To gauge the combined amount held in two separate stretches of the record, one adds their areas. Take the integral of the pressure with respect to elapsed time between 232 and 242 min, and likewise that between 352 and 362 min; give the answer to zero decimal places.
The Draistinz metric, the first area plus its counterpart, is 786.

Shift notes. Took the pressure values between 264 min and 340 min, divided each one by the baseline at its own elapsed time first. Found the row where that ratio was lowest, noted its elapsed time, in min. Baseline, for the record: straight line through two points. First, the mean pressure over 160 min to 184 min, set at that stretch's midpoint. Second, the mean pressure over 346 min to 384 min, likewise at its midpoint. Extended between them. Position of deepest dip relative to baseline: 293 min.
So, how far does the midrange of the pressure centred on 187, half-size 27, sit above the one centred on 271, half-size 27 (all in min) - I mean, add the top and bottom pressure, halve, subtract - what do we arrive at -1.3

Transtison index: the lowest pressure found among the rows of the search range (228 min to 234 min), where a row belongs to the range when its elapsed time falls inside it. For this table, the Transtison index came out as 38.13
